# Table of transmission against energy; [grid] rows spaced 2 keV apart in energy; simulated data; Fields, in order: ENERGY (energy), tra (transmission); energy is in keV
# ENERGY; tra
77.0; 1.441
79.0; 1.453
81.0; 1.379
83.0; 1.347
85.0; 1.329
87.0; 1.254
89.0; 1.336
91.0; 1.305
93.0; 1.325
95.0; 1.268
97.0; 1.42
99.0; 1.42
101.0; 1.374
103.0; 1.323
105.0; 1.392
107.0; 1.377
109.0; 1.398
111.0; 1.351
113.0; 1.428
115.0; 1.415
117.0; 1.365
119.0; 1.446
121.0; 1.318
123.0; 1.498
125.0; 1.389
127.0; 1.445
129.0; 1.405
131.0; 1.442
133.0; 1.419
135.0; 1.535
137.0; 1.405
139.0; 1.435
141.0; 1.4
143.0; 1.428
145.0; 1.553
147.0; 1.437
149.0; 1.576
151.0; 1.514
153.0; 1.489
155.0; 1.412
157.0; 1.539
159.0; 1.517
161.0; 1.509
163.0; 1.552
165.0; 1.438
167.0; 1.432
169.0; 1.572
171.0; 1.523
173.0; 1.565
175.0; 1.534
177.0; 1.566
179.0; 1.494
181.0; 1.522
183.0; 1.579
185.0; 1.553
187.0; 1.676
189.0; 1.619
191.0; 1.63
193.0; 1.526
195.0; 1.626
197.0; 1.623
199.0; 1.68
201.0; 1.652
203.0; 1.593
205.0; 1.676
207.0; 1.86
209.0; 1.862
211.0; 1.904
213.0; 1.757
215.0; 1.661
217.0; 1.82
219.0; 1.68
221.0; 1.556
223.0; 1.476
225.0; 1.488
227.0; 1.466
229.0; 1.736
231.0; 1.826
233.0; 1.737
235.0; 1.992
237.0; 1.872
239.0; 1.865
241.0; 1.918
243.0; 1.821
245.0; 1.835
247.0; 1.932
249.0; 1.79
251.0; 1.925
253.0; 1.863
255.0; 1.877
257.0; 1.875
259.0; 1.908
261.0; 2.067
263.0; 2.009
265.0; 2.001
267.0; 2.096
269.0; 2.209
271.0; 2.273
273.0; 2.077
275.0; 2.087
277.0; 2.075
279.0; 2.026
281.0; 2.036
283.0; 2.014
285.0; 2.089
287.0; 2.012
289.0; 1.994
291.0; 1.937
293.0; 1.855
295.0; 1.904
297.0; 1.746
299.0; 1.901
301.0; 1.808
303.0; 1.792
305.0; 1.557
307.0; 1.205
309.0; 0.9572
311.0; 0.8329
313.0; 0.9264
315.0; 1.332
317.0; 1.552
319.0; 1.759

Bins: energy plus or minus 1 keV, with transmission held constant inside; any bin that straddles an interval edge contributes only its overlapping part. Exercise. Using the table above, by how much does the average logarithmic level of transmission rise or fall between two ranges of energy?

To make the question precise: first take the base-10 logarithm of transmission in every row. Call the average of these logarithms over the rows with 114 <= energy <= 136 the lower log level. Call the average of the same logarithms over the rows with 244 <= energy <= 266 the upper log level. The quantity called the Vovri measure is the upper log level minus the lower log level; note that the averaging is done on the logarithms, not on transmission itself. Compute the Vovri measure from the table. 0.129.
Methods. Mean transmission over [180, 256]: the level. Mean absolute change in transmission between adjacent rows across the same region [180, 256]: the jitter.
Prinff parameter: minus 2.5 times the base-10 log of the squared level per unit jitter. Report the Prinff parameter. -3.85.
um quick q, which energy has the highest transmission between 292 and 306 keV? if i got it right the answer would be 295.0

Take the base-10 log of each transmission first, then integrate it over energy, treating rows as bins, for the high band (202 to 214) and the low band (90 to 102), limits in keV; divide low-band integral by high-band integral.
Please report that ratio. 0.53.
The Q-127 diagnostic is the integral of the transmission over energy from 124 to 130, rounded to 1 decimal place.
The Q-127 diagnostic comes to 8.5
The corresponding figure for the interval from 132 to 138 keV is 8.7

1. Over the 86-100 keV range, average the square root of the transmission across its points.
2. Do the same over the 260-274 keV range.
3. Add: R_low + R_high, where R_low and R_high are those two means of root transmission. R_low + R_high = 2.60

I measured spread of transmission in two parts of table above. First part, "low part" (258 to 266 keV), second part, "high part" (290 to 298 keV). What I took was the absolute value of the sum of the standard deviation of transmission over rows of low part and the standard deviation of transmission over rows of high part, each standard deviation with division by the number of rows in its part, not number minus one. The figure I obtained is 0.129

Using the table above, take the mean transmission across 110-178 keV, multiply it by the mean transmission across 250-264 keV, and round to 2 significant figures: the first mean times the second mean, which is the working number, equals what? 2.8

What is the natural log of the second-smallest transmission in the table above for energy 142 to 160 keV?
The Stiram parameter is 0.36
